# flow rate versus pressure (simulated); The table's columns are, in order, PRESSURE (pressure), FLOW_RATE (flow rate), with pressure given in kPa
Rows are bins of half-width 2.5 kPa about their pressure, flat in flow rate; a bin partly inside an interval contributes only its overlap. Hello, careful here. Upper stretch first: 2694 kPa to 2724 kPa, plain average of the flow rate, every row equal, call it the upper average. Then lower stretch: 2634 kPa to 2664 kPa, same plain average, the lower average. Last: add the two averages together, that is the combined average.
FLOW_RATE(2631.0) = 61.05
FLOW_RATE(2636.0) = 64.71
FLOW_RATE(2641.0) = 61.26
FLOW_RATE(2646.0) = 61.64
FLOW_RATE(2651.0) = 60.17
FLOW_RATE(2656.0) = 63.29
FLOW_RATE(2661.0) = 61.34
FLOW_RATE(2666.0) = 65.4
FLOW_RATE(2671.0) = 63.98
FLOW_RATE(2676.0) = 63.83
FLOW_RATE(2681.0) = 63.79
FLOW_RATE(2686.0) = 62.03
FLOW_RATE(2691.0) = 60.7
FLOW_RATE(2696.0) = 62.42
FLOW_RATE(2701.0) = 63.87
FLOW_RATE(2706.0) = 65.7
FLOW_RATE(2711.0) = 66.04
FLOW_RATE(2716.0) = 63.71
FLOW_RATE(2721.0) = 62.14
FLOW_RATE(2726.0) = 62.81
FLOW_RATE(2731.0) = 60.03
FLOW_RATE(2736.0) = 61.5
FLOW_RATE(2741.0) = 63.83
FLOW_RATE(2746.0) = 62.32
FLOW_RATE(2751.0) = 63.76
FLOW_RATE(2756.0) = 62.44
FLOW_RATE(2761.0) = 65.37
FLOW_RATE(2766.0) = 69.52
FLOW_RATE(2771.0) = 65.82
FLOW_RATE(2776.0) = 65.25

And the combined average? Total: 126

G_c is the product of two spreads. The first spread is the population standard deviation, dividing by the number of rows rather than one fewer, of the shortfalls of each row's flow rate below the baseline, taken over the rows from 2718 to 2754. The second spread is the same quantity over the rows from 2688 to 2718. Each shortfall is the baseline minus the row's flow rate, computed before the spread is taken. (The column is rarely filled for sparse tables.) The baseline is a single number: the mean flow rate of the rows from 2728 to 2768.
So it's 2.2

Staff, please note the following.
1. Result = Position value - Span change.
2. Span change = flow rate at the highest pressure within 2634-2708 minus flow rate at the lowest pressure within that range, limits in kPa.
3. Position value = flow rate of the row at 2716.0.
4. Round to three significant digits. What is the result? 62.7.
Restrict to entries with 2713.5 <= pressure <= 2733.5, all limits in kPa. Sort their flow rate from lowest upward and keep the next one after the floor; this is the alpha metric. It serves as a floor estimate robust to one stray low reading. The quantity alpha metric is 62.14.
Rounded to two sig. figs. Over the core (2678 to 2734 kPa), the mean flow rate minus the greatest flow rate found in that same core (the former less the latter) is -3.0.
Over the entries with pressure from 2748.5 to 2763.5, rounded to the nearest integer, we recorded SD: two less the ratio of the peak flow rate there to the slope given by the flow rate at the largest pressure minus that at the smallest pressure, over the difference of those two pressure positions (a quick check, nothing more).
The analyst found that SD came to -404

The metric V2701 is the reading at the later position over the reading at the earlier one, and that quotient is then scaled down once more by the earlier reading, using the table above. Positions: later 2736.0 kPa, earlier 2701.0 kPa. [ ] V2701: 0.0151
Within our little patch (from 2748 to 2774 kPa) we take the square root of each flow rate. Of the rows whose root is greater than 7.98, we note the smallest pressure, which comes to 2751.0 kPa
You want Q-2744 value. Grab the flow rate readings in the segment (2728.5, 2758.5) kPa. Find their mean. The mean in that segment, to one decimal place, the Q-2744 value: 62.3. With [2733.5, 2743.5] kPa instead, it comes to 62.7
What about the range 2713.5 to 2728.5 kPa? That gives 62.9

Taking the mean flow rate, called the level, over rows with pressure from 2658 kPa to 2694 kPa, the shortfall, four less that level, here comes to -59.0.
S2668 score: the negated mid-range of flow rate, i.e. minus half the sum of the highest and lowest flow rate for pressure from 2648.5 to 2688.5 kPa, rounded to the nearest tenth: -62.8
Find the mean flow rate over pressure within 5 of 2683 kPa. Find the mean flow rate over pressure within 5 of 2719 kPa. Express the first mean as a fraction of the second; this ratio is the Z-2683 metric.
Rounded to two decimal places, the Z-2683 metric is 1.00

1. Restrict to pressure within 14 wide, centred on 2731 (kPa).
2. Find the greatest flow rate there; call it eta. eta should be 62.81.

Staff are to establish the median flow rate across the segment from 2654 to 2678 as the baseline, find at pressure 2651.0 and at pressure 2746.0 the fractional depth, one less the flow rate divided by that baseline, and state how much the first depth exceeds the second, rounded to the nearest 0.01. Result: 0.03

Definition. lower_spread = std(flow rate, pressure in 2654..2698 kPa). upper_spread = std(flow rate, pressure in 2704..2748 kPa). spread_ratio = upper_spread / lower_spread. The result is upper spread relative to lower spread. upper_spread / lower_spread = 1.3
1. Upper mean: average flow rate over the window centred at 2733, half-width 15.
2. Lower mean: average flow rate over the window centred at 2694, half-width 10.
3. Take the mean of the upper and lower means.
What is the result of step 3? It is 62.2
